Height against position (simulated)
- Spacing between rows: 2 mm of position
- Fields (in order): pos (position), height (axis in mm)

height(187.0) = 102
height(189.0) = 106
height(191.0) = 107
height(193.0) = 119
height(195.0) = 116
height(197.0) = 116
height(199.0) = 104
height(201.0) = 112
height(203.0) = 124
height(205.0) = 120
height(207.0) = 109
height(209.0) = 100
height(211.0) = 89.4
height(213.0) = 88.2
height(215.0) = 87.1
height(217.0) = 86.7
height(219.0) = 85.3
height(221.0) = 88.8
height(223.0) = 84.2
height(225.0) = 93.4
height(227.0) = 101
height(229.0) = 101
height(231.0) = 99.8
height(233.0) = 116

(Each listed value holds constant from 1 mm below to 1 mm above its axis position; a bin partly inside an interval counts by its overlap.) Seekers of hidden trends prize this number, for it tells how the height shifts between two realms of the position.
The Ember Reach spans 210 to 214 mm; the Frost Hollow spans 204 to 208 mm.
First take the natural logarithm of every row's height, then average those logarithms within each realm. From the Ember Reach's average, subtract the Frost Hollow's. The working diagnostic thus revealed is -0.25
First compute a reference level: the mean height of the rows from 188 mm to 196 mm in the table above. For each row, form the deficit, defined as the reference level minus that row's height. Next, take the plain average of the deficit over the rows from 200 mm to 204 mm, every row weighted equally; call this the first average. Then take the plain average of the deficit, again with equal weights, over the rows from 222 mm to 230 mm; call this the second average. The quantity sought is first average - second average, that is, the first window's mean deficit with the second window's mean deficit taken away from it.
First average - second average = -23.1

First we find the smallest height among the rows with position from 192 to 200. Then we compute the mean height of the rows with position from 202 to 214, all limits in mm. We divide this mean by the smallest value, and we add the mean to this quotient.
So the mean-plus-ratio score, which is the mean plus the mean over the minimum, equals 106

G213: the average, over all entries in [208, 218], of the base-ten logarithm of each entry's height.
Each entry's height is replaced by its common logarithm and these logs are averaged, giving 1.95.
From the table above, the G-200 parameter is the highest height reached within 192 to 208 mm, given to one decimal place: 124.0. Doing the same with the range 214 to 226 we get 93.4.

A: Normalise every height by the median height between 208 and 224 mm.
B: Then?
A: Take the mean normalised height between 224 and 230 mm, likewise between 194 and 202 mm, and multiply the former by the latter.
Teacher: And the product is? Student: 1.44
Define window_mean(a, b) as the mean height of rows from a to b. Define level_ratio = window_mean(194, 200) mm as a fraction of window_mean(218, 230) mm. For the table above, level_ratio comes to 1.21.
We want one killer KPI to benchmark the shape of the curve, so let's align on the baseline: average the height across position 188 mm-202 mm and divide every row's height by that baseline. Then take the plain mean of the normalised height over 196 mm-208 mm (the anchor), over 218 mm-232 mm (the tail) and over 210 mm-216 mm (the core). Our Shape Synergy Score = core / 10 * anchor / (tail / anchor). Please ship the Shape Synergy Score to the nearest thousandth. 0.099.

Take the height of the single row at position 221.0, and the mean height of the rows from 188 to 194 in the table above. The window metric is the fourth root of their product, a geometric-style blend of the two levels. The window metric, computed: 10.0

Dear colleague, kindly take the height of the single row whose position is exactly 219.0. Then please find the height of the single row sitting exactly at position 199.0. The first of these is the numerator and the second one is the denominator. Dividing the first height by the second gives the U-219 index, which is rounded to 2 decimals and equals 0.82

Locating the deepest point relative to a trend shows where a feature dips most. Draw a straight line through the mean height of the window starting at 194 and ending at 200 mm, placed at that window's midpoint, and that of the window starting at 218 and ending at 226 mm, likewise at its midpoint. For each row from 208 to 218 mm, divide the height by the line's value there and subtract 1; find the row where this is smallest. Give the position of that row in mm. 211.0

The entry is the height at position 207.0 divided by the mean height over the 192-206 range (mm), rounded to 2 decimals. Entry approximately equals 0.94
